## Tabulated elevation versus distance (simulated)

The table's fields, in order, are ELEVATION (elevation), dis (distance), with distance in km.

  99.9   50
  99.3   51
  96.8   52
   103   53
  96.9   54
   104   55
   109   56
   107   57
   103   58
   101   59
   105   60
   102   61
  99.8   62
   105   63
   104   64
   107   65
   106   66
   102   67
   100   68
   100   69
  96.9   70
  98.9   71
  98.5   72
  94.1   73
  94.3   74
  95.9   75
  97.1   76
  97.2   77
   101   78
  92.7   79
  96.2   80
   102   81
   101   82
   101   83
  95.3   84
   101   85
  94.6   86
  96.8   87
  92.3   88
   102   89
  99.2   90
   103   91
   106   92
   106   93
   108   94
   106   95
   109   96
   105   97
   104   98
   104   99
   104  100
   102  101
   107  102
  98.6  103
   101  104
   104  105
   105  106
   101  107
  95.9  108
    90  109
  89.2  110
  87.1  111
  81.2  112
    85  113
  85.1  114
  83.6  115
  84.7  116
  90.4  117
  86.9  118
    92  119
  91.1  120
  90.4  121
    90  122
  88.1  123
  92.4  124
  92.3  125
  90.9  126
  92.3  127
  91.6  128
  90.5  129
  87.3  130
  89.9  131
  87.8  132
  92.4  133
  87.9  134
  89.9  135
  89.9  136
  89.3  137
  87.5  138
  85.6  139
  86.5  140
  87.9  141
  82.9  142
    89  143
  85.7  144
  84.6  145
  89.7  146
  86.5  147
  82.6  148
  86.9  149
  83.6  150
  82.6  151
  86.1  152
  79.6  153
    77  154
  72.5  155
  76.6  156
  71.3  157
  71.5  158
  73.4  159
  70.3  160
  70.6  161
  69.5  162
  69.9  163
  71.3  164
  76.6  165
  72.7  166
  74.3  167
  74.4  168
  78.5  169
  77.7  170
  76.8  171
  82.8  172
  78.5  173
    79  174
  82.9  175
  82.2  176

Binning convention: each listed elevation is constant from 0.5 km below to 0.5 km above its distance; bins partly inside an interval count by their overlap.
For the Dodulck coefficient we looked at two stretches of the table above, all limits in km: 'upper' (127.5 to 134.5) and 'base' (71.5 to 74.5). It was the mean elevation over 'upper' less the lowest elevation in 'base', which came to -4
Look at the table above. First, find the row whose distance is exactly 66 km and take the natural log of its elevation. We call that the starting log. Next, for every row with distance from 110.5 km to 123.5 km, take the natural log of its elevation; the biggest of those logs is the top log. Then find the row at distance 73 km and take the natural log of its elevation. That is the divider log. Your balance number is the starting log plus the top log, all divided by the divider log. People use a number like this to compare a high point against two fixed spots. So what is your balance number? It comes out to 2.021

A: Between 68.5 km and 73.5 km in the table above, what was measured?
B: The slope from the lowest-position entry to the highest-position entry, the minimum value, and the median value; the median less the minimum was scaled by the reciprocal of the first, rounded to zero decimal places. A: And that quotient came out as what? -3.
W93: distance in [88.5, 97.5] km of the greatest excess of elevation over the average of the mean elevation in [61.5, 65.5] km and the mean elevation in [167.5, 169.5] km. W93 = 96 km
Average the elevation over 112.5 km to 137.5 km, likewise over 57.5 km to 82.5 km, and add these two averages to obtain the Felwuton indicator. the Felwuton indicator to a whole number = 189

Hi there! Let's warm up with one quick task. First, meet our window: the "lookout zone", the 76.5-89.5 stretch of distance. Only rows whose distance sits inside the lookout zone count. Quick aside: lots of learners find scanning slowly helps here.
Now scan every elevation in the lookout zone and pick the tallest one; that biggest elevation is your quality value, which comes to 102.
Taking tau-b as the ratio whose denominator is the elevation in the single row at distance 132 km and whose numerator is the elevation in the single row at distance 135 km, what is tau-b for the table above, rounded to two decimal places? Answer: 1.02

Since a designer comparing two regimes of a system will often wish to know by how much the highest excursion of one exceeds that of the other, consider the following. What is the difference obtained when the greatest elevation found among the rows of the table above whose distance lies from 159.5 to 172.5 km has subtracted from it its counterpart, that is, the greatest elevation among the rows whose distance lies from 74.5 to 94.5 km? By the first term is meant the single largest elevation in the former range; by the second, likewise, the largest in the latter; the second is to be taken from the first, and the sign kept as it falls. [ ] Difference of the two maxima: -25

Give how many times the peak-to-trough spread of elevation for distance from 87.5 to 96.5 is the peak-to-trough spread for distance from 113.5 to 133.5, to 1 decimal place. 1.9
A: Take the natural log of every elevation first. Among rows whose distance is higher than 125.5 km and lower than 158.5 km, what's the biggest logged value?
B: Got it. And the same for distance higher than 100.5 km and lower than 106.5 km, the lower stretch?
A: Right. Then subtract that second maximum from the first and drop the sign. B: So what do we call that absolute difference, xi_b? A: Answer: 0.15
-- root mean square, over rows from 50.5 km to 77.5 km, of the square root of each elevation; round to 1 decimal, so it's 10.0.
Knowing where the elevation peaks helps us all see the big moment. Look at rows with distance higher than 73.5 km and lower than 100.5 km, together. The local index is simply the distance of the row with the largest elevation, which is 96 km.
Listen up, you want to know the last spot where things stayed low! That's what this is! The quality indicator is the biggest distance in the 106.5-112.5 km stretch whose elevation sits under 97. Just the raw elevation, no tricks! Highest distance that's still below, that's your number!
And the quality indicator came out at 112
